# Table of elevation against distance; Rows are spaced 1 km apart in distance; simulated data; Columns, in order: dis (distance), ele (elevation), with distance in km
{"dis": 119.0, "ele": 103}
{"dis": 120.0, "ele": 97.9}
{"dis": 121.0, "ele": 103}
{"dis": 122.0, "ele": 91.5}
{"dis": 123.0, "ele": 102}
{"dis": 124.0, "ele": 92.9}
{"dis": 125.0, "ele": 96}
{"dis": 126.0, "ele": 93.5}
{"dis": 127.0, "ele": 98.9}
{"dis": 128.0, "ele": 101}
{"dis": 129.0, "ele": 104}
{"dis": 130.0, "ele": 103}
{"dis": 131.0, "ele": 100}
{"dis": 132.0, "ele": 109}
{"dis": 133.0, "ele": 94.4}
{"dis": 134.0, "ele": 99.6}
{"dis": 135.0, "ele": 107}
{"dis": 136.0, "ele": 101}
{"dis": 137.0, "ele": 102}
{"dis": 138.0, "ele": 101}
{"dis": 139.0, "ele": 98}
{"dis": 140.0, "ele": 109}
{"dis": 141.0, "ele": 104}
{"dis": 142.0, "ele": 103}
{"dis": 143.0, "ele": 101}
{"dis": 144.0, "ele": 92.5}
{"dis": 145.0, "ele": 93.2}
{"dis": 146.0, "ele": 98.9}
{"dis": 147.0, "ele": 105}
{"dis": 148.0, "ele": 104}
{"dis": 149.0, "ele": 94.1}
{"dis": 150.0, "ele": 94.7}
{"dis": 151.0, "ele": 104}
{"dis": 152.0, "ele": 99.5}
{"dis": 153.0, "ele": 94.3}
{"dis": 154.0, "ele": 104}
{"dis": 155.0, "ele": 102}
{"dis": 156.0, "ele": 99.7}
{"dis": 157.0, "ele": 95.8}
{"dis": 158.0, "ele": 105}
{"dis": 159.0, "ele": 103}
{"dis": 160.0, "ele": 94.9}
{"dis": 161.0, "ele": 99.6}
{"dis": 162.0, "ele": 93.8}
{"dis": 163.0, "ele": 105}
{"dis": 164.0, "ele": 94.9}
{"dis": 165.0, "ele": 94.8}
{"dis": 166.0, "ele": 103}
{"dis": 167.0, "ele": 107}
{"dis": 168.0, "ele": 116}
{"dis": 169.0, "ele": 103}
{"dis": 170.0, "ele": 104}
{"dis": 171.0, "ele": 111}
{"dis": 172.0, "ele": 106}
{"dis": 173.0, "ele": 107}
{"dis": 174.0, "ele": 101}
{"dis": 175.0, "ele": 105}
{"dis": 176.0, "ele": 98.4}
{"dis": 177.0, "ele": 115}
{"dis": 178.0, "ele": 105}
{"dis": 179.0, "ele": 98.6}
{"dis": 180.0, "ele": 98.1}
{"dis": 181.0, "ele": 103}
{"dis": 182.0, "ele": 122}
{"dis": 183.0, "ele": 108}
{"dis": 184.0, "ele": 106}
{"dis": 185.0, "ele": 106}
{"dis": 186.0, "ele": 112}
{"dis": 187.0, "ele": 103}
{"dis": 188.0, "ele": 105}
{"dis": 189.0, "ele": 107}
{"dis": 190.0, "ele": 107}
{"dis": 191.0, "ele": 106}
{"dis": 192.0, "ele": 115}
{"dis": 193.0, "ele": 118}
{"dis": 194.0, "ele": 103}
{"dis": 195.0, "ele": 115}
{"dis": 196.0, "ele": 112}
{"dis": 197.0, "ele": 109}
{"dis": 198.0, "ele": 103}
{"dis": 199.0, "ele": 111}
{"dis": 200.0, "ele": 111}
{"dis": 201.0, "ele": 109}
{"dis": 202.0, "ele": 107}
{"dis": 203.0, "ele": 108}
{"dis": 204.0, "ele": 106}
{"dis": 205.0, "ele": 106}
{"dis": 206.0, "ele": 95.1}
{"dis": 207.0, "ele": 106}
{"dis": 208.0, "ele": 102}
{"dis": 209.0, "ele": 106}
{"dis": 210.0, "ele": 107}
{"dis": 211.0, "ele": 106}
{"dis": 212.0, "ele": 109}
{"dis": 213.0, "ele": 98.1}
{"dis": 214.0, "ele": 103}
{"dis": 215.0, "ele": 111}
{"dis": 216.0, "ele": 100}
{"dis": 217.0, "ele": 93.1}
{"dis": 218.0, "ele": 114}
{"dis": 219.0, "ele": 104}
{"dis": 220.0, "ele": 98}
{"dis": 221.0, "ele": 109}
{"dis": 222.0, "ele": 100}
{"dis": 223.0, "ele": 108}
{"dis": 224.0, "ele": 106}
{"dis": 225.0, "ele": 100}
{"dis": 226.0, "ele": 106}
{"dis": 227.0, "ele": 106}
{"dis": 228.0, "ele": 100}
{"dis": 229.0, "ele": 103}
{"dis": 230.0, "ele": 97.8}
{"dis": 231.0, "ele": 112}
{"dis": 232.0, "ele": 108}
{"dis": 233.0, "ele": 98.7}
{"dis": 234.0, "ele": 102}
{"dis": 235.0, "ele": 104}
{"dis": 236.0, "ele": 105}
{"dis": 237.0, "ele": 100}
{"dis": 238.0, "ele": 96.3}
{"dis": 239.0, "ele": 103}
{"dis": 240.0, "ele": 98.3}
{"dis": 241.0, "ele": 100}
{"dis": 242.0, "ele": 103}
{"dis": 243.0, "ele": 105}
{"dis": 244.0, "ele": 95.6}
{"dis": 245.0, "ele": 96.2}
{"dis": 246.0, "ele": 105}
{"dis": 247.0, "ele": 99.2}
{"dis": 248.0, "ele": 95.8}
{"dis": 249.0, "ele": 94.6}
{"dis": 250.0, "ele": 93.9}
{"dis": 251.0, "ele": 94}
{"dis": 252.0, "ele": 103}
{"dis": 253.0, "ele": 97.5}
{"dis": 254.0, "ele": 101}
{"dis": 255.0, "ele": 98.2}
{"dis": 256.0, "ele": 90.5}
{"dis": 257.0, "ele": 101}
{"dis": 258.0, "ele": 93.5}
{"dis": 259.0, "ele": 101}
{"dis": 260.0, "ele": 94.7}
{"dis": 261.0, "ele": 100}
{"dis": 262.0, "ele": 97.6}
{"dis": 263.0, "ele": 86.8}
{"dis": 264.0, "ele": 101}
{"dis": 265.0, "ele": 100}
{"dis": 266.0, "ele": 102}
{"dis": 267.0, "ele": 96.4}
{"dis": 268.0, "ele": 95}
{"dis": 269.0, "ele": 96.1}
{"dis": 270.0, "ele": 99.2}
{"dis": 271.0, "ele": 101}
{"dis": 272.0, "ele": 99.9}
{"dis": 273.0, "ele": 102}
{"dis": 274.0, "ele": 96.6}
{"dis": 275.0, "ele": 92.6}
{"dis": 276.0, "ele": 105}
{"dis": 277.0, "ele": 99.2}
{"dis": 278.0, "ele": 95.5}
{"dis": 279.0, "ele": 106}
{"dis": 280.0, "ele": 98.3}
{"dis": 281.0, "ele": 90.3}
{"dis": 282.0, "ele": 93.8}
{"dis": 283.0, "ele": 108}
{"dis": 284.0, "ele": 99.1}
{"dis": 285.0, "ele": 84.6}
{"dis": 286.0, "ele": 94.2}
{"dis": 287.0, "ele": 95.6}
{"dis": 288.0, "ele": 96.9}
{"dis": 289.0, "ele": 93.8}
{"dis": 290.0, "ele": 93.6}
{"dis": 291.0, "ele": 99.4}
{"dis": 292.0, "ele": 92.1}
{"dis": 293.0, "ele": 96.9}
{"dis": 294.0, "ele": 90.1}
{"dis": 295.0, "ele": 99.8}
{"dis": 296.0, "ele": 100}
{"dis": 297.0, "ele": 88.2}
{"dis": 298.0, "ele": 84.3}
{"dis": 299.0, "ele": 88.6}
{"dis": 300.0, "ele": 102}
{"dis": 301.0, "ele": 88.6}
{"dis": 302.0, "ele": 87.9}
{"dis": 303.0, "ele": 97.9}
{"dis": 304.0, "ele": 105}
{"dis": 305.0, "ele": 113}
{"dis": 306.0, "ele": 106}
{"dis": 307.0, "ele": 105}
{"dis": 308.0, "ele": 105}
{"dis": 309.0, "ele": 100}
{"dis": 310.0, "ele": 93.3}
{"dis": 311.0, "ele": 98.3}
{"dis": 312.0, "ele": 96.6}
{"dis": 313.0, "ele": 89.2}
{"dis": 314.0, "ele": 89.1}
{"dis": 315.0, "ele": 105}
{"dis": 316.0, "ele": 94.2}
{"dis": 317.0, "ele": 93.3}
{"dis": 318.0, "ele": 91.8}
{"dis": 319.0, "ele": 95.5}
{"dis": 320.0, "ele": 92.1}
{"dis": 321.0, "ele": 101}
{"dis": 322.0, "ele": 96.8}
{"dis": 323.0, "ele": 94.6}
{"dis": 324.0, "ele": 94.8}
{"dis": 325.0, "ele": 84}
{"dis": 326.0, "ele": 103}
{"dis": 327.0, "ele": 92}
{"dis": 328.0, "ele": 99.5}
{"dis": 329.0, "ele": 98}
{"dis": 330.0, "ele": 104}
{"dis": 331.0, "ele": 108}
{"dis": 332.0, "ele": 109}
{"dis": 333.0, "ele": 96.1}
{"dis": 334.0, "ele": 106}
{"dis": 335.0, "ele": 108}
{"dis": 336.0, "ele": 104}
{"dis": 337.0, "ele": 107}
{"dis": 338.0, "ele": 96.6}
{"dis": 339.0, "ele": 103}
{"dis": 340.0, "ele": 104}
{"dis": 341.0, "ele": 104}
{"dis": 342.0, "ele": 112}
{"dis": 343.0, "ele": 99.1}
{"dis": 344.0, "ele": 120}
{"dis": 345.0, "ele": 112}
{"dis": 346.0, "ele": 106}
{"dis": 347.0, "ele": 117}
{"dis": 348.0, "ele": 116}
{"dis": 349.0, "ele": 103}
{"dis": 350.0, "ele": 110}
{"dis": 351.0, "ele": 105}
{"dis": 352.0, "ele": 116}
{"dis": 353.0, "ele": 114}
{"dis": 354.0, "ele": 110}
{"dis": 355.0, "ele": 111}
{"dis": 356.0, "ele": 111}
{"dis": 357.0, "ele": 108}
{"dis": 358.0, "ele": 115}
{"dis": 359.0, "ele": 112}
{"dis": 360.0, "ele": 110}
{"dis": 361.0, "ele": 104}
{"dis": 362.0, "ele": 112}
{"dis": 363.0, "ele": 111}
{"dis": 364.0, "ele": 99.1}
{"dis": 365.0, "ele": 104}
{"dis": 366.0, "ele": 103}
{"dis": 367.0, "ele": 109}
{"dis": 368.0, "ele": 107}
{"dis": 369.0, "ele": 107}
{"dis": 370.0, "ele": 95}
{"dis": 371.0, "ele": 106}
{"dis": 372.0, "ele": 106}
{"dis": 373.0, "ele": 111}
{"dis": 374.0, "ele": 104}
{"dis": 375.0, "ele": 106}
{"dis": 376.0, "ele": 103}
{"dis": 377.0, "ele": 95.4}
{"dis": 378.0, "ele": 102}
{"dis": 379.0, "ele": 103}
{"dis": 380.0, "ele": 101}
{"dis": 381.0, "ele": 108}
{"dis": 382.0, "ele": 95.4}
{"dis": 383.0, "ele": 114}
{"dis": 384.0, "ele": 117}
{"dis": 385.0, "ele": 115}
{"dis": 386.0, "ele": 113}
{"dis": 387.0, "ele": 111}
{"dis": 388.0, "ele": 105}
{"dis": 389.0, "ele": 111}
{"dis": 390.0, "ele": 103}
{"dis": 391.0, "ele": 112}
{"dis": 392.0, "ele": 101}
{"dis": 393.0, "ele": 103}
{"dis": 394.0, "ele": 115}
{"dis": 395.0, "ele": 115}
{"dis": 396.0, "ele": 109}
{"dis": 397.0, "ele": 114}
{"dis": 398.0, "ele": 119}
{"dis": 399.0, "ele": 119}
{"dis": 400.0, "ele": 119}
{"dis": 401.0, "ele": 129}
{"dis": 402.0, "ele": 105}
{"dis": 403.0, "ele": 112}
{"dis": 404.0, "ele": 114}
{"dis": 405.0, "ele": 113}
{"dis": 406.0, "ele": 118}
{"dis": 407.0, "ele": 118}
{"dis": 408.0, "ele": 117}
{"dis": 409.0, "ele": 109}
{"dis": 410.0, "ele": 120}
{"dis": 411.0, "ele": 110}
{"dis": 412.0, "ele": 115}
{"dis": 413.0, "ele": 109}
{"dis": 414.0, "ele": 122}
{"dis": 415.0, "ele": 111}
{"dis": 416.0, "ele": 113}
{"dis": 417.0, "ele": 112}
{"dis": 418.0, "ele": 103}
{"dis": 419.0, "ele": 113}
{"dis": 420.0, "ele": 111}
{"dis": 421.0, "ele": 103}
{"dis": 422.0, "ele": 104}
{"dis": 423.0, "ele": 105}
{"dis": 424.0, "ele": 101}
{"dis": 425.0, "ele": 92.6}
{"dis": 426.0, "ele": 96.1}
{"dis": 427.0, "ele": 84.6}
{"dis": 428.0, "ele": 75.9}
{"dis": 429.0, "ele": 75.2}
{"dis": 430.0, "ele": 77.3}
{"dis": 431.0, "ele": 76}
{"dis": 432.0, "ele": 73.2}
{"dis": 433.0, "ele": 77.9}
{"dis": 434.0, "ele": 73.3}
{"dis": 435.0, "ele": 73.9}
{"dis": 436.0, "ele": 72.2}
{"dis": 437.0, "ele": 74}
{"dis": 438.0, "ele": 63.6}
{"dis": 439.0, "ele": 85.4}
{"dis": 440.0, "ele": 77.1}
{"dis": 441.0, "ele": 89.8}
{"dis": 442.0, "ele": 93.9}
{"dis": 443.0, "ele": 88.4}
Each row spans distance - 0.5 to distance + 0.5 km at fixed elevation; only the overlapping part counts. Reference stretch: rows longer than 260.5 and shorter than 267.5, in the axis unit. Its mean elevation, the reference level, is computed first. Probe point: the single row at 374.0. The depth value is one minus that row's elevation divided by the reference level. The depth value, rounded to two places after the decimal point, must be -0.06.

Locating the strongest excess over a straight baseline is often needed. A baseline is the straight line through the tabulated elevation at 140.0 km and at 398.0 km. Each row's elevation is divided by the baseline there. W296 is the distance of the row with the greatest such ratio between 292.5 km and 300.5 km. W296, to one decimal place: 300.0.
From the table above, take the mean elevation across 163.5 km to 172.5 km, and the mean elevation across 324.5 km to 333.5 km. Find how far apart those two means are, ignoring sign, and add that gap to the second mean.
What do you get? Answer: 104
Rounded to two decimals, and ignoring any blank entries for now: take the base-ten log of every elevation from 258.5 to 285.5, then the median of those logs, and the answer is 2.00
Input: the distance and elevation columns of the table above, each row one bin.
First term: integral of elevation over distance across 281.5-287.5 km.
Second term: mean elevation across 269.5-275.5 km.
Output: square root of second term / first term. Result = 0.414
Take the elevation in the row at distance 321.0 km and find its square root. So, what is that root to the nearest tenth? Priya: 10.0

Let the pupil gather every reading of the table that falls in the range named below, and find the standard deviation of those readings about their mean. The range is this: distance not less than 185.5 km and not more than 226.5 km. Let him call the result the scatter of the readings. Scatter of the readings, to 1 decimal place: 5.3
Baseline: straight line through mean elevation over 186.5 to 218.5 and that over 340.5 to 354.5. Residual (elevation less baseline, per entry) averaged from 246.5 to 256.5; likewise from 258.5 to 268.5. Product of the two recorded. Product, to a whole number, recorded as 119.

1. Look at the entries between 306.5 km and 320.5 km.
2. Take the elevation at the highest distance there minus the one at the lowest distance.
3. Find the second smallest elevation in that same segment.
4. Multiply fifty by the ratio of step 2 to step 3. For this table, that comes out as -7.2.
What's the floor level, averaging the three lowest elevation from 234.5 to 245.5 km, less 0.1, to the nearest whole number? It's 96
